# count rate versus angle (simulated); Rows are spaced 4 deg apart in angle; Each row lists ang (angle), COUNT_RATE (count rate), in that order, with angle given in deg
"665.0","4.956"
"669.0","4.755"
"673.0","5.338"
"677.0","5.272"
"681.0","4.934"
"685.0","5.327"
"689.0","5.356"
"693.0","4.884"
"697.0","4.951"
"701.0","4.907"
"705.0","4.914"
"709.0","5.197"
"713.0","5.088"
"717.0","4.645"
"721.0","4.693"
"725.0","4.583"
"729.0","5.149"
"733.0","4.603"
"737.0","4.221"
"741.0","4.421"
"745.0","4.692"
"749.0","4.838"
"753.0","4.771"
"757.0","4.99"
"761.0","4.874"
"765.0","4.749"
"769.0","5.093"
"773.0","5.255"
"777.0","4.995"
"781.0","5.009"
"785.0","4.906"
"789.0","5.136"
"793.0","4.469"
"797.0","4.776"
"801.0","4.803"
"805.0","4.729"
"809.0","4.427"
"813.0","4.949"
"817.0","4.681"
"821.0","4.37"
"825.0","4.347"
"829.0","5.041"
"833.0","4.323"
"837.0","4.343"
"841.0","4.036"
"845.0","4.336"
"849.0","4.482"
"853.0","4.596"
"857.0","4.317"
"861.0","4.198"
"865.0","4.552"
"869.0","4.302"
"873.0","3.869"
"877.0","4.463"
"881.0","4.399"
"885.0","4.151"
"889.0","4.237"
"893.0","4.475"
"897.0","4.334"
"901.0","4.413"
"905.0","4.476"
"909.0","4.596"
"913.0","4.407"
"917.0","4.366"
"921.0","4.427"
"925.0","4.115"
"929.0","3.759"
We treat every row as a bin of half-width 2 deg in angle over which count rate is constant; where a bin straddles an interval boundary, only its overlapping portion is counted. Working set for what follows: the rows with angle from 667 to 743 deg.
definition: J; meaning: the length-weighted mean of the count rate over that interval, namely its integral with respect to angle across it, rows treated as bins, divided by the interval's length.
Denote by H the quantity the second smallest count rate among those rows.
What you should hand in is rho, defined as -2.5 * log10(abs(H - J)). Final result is 0.78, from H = 4.421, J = 4.91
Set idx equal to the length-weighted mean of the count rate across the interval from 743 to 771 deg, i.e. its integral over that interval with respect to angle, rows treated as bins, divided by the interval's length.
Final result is 4.86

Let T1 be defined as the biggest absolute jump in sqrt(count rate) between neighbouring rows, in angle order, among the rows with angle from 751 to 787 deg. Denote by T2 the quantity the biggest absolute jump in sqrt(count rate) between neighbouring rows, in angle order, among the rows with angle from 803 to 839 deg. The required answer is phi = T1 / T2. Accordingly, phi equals 0.5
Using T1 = 0.078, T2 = 0.166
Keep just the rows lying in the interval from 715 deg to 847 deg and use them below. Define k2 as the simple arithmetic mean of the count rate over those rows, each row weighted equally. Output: 4.70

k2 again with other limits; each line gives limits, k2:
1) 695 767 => 4.79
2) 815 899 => 4.37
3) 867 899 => 4.28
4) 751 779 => 4.96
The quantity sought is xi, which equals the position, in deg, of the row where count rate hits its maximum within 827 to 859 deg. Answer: 829.0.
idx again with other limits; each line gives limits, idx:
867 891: 4.24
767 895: 4.56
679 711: 5.06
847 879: 4.35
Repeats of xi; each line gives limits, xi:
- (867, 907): 905.0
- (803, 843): 829.0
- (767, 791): 773.0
